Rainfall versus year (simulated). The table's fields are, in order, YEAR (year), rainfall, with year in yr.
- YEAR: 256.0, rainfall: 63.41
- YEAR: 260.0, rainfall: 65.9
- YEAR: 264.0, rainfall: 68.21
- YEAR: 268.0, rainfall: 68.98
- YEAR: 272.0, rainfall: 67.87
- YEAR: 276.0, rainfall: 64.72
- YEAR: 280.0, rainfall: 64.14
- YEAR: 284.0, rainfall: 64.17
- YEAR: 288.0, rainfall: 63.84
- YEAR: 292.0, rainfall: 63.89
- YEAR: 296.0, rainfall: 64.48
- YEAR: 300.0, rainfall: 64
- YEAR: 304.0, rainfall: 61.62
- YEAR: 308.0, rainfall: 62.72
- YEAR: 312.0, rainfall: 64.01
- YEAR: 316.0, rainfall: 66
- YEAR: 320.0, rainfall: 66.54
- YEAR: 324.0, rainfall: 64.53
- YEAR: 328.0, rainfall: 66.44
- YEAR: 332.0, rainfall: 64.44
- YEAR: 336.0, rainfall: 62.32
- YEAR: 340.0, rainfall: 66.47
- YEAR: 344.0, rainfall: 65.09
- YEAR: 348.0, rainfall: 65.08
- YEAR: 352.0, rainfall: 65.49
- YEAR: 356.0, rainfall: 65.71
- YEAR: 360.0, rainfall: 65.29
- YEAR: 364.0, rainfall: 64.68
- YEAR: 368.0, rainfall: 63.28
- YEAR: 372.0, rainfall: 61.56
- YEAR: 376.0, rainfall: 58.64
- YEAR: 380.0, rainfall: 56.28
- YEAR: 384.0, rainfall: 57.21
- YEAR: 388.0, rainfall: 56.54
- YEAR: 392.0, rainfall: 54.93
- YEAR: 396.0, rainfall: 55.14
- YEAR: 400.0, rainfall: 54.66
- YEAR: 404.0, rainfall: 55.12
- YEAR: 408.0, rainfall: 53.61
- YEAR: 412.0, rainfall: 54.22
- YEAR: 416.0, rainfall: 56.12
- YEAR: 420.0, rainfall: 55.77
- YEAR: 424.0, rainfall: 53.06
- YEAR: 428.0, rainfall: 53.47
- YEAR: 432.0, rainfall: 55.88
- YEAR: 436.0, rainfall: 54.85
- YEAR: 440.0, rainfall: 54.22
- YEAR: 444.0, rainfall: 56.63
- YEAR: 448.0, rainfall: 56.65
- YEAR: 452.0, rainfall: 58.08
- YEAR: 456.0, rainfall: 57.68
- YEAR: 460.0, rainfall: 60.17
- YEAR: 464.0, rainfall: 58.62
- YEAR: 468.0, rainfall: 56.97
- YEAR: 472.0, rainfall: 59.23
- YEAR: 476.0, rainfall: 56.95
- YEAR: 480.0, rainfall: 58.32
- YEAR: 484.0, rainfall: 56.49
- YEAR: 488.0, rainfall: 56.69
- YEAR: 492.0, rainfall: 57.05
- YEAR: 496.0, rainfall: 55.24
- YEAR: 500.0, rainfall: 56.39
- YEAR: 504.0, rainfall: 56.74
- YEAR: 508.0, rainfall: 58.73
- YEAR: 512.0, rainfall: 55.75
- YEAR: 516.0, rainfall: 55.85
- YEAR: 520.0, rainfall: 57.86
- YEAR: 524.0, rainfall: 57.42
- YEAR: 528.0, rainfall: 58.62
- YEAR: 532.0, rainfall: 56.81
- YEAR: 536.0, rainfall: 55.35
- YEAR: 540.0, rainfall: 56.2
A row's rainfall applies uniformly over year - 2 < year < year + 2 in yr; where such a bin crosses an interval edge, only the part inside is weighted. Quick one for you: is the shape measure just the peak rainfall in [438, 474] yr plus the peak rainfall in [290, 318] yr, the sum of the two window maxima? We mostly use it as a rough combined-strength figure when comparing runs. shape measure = 126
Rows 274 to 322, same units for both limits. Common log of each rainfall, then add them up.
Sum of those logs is 21.7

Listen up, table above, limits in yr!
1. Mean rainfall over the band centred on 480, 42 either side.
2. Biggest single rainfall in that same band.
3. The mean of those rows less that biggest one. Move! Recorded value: -3.01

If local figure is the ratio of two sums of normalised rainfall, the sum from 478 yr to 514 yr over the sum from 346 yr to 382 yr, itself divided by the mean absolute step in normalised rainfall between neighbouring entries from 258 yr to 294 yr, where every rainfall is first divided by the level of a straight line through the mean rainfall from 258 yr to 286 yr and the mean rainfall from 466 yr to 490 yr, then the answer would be 63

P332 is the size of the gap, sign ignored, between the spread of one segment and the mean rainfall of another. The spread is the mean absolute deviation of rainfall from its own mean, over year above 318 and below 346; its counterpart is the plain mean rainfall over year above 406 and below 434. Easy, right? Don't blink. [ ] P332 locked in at 53.4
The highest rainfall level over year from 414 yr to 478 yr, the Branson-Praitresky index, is 60.17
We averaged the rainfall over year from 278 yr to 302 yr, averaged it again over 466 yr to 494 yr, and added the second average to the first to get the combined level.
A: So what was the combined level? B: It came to 121.5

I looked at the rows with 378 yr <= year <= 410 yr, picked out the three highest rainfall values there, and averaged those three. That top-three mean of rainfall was 56.7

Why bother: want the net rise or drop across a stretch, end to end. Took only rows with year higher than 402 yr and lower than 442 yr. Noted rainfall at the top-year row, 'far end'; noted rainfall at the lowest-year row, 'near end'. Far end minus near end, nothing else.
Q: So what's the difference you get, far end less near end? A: -1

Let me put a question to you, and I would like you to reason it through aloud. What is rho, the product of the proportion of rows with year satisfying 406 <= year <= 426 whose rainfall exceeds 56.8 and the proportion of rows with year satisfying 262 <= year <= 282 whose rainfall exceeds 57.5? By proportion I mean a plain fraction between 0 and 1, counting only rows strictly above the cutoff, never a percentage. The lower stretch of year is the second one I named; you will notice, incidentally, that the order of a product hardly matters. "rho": 0.0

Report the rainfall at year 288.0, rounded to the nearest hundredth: 63.84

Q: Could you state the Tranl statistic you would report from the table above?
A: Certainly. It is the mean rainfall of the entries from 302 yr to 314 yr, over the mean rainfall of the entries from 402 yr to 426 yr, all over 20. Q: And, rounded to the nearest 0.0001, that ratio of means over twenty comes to 0.0574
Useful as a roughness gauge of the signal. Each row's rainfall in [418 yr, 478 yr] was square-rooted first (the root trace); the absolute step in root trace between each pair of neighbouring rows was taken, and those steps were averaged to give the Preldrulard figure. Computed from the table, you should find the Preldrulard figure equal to 0.103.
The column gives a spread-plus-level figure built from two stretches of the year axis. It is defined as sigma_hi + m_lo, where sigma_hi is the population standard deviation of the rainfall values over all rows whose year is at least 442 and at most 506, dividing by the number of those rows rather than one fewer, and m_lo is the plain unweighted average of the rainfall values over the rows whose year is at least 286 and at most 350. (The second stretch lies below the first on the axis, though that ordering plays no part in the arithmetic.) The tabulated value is 65.7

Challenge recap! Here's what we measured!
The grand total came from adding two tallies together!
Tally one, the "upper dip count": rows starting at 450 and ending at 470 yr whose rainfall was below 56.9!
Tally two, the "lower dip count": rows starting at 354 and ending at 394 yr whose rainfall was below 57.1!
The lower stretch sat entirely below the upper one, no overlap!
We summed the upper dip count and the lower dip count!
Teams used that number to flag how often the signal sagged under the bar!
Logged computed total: 3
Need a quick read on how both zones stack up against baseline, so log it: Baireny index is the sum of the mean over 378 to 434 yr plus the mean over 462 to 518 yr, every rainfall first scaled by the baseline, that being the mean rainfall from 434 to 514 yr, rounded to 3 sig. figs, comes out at 1.97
